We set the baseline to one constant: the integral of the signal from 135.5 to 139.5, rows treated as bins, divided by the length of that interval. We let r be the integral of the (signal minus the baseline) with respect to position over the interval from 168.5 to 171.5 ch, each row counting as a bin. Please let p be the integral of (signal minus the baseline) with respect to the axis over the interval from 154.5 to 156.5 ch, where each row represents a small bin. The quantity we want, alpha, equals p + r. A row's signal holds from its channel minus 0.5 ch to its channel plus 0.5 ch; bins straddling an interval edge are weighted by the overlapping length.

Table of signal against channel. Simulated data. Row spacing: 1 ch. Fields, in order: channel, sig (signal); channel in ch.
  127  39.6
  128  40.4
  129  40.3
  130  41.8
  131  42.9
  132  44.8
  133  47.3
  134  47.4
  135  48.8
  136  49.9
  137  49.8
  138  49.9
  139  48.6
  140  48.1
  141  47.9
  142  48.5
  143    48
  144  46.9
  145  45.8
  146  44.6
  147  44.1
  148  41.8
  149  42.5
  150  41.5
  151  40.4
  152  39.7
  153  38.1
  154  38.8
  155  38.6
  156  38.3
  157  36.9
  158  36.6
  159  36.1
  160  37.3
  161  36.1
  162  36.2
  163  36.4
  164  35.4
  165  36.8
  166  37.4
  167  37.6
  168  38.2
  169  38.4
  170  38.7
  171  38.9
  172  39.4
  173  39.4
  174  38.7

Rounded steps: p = -22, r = -33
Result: -55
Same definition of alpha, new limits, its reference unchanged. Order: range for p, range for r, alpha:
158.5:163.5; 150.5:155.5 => -118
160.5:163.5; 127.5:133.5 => -80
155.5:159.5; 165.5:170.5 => -108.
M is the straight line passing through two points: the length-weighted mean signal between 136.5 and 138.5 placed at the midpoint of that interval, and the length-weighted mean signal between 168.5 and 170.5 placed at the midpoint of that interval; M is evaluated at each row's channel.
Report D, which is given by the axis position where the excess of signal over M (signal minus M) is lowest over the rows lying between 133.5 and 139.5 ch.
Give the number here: 134 ch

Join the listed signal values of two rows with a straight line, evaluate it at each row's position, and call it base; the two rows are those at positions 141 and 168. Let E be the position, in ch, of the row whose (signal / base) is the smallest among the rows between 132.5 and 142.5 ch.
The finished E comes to 133 ch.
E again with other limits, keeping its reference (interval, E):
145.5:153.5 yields 153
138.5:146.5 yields 146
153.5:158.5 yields 157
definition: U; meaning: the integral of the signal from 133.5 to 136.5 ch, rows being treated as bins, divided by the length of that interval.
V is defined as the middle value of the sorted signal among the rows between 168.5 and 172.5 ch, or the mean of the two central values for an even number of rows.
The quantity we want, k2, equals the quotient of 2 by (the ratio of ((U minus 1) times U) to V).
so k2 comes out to 0.03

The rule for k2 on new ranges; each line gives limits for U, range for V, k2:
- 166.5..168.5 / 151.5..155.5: 0.06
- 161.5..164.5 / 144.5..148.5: 0.07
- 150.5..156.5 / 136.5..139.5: 0.07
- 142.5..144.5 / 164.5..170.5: 0.03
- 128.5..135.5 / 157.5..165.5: 0.04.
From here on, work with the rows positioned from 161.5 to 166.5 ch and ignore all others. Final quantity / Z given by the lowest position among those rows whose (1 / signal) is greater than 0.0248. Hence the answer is 162 ch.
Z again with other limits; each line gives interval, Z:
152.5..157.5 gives 153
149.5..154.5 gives 152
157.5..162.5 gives 158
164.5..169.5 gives 165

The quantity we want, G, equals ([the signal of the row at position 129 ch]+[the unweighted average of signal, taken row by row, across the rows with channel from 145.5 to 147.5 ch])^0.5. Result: 9.20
